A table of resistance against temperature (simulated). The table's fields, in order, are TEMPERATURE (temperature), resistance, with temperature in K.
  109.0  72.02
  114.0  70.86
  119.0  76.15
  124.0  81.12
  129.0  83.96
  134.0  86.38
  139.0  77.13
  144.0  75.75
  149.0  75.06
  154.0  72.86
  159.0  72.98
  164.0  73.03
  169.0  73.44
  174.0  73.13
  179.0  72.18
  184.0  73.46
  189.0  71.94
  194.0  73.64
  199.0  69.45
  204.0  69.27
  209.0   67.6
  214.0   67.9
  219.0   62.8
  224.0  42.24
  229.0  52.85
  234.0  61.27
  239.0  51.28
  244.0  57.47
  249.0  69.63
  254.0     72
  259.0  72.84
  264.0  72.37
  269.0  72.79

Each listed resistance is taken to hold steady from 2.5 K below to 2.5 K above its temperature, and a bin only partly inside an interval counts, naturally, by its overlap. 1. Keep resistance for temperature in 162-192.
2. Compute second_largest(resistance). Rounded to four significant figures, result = 73.44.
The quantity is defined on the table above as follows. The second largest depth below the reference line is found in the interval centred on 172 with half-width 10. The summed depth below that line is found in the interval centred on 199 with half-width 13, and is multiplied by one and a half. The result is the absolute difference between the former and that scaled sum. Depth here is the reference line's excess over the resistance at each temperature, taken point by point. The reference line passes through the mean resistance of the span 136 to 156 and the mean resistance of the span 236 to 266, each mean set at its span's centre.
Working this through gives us 1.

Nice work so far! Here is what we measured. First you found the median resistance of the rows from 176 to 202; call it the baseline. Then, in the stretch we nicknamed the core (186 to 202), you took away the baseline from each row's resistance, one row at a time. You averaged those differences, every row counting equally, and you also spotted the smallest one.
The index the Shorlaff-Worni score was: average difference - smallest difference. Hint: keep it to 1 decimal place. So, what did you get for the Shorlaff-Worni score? 2.2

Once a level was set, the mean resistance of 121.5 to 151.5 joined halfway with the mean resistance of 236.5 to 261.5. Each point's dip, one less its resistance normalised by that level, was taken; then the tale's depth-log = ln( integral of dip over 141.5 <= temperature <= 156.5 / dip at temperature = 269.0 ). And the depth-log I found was 4.2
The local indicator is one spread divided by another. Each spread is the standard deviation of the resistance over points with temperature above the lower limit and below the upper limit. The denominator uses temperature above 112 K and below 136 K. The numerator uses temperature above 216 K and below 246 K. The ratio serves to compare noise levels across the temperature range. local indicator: 1.2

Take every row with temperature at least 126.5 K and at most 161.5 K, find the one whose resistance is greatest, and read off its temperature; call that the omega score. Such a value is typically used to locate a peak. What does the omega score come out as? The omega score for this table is 134.0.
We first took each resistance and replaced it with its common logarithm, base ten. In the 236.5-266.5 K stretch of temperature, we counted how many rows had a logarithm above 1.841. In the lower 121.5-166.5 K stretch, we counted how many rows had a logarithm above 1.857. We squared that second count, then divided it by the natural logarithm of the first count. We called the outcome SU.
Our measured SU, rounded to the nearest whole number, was 58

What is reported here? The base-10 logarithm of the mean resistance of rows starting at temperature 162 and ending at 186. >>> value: 1.86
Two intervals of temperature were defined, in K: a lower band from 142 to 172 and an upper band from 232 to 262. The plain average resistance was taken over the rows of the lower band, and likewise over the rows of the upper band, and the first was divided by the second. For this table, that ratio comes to 1.15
